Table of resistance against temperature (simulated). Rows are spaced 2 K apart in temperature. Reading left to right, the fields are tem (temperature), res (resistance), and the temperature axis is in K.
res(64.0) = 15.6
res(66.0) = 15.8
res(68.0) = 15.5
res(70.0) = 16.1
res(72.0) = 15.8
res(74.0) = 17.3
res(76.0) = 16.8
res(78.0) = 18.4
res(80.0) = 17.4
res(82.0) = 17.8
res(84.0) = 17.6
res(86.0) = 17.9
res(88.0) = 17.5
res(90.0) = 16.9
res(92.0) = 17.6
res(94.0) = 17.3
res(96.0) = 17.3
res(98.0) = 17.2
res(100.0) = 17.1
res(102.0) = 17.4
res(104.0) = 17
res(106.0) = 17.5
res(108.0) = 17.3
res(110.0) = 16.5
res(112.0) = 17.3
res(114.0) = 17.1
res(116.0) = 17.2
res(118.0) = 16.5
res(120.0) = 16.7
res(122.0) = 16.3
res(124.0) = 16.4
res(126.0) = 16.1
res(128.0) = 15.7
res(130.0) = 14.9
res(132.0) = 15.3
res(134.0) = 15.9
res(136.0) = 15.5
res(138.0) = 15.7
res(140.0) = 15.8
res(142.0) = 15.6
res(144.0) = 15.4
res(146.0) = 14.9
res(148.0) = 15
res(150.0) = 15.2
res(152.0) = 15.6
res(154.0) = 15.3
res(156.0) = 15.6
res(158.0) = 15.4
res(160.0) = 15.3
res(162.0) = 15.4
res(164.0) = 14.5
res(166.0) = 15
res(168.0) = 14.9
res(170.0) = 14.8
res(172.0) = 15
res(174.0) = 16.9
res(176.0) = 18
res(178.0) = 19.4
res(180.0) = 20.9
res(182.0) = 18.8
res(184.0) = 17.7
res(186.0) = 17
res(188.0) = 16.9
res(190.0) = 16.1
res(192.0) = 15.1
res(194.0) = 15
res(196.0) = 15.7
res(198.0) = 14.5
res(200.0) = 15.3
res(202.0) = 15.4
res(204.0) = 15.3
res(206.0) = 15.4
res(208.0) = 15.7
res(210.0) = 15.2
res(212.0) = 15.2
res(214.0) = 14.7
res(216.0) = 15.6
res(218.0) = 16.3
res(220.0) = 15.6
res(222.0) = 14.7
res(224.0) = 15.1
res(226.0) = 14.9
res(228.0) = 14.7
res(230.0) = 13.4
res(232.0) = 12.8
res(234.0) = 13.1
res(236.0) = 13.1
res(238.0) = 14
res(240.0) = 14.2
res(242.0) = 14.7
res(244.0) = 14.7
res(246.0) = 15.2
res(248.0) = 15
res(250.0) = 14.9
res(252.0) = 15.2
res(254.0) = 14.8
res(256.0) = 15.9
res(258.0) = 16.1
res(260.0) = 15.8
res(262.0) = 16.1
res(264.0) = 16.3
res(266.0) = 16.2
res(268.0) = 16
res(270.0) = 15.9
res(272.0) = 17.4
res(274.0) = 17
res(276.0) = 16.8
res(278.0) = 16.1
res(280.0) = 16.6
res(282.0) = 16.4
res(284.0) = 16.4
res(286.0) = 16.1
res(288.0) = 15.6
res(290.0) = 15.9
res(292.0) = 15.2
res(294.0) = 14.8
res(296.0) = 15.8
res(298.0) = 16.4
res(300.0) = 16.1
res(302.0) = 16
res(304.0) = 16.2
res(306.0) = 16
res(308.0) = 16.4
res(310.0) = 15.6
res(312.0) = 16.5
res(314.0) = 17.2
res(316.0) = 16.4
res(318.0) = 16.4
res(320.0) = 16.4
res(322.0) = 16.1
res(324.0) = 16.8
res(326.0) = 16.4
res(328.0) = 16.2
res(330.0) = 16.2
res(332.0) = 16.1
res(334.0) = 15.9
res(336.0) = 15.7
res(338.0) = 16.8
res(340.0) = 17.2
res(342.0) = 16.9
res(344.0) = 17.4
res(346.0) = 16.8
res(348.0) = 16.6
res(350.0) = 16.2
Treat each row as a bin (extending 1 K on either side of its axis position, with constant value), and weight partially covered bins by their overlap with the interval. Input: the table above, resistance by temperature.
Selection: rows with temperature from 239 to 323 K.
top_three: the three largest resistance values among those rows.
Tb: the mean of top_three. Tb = 17.2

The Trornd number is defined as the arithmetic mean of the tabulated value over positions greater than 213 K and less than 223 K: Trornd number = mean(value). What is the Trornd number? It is 15.4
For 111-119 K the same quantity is 17.0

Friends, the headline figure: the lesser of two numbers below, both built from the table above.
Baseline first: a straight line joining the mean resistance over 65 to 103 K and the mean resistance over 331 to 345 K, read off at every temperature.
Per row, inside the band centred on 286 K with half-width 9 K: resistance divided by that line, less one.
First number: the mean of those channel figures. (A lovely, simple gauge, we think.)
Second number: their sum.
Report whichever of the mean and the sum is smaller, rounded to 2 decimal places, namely -0.42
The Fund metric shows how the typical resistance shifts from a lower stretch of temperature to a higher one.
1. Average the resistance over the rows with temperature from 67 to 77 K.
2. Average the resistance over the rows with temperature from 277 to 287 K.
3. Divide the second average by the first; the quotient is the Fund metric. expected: 1.00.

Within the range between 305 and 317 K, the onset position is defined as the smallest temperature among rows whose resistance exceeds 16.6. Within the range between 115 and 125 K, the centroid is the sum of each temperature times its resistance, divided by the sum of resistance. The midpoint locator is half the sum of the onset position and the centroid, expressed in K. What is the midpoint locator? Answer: 217.0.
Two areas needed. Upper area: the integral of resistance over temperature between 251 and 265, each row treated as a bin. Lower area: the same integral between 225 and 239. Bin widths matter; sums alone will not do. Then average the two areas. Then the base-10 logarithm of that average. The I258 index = 2.31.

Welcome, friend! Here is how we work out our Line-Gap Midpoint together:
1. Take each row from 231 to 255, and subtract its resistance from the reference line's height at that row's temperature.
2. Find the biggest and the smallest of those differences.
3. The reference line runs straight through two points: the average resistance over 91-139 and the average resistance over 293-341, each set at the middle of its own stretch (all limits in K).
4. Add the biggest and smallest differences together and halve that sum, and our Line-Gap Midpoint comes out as 2.4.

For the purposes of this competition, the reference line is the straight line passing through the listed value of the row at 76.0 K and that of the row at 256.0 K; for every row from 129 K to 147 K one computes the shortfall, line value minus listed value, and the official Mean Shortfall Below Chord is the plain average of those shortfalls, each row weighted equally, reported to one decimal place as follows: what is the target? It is 1.0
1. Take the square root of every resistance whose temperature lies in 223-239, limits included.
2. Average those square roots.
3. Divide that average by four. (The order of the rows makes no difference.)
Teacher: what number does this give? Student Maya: 0.93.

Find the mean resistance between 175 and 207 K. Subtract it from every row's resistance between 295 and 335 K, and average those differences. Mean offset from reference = -0.4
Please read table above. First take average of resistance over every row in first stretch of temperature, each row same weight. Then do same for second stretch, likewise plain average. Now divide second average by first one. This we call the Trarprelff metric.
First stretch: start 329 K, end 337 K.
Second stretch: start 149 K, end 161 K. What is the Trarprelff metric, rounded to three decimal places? 0.964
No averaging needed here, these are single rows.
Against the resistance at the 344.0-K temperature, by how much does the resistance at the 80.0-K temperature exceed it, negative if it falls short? 0.0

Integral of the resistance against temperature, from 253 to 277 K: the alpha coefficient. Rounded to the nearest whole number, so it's 389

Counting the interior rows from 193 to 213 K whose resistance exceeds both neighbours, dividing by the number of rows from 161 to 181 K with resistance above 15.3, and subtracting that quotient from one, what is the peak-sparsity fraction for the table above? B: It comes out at 0.40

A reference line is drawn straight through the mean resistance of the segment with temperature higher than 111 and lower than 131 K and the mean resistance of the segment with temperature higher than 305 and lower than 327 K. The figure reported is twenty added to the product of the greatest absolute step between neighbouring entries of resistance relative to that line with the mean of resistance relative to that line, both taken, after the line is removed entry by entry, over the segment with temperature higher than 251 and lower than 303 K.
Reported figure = 19.5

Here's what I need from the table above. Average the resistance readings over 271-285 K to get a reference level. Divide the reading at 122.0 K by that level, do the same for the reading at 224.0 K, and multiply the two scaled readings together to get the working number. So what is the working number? 0.89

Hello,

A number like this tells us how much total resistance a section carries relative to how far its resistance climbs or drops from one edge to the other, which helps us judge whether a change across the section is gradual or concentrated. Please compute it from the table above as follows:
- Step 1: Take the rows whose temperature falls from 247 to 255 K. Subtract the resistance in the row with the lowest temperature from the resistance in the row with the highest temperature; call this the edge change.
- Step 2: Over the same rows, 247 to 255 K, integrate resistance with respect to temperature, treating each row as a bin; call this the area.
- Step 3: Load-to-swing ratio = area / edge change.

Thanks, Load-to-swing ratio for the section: -599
